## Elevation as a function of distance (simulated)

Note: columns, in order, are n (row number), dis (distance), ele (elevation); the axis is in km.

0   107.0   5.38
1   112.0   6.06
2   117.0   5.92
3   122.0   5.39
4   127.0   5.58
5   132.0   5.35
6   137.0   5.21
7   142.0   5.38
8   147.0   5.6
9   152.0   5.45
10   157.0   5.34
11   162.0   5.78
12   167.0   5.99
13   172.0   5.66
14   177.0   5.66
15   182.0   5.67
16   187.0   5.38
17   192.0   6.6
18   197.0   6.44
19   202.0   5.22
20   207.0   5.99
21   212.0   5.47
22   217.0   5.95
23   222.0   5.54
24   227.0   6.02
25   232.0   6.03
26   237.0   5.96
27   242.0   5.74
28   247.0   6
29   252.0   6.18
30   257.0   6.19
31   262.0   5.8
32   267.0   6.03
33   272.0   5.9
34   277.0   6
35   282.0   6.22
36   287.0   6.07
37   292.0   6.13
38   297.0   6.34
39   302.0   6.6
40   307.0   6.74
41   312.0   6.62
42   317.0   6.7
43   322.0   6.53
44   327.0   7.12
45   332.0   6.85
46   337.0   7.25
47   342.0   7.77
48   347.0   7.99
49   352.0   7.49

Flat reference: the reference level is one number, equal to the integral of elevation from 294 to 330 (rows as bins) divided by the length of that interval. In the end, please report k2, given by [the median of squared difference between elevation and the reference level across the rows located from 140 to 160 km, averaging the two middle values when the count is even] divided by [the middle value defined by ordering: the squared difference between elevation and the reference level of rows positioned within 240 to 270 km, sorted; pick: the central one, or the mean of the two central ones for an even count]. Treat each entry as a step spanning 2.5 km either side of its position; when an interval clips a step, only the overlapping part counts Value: 3.73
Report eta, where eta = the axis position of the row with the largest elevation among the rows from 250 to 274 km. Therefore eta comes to 257.0 km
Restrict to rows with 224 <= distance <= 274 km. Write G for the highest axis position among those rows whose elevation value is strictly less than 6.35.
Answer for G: 272.0 km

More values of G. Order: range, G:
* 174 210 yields 207.0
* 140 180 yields 177.0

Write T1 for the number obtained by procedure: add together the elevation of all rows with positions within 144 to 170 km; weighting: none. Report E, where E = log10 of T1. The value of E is 1.45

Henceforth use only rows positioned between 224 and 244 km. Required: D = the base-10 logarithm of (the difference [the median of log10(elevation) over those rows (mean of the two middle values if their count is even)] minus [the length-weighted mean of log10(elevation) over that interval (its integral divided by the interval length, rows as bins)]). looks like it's -2.37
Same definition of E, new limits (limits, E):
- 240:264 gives 1.48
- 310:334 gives 1.53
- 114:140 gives 1.44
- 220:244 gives 1.47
